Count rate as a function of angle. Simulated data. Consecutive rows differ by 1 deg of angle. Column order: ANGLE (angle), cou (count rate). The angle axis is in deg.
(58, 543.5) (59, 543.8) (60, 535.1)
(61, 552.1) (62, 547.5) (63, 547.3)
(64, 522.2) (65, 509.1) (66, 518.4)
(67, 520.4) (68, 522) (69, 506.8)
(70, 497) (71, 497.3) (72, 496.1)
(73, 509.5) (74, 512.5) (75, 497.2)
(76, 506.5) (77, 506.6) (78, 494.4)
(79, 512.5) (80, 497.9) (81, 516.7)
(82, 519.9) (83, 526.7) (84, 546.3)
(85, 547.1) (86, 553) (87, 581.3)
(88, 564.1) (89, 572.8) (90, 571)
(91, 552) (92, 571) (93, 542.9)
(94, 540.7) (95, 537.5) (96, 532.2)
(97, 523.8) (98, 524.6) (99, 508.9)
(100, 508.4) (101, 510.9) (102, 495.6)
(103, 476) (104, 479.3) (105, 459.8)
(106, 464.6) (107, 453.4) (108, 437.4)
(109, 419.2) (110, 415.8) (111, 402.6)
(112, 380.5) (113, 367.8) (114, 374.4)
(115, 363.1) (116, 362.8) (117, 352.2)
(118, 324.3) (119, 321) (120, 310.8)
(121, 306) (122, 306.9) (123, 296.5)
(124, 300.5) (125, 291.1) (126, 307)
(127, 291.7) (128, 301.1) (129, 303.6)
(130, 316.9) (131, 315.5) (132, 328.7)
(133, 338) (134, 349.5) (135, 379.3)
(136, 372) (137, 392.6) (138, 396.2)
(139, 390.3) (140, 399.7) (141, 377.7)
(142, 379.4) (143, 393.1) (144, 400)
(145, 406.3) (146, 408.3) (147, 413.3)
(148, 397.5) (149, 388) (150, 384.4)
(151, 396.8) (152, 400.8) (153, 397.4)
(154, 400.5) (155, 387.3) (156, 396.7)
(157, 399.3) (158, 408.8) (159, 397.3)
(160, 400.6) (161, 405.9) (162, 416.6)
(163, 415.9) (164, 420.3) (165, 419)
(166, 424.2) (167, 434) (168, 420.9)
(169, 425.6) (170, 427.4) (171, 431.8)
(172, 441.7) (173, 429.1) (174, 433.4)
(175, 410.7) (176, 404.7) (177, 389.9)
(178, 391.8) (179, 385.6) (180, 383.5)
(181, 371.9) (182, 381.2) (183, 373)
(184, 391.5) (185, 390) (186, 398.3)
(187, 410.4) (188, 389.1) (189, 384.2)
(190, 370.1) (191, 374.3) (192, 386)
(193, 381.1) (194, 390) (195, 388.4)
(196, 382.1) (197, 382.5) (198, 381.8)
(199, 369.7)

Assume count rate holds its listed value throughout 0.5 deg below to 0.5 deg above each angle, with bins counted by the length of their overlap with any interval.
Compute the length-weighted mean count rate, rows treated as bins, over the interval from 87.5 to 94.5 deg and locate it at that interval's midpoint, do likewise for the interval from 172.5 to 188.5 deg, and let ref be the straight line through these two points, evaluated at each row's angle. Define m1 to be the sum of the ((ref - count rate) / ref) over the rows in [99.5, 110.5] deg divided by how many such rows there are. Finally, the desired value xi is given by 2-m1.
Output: 1.87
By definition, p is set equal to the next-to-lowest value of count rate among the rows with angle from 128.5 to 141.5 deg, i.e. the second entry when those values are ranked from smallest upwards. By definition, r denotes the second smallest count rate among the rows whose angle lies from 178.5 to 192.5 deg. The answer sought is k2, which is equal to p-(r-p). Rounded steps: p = 315.5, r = 371.9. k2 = 259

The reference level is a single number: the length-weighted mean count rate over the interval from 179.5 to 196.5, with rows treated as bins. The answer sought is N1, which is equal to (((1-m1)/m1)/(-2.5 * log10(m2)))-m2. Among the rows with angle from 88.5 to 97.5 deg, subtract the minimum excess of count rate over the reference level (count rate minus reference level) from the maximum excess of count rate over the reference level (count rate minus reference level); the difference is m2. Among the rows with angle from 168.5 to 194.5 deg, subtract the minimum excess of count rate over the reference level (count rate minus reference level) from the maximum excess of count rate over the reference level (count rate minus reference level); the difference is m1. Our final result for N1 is -49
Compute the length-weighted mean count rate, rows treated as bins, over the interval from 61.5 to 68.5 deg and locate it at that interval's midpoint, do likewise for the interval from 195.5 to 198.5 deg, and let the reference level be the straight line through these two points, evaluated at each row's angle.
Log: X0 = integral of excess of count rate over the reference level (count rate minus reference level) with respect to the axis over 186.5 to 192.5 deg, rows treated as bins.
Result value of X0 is -28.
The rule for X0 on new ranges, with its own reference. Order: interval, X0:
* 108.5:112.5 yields -289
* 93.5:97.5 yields 161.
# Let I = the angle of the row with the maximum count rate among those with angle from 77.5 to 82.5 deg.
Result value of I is 82 deg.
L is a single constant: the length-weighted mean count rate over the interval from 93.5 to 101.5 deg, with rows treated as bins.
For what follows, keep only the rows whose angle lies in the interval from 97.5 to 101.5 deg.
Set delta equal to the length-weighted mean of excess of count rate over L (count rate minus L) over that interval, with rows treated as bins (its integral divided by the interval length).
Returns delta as -10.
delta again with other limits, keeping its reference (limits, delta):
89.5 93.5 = 36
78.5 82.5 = -12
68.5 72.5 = -24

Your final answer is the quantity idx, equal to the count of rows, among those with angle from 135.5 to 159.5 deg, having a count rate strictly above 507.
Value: 0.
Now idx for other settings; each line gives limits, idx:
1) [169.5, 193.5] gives 0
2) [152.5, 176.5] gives 0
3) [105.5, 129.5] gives 0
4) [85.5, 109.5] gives 16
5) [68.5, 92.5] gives 15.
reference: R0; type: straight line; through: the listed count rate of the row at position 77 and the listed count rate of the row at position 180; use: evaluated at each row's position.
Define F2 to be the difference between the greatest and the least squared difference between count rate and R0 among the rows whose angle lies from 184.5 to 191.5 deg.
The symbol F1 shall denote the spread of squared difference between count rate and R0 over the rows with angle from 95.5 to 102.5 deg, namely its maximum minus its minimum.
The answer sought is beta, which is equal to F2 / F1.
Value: 0.6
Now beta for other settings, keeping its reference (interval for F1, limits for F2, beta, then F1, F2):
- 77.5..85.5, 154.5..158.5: 0.3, 2480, 679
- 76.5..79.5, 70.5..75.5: 2.2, 121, 268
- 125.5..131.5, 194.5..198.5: 0.0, 8103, 207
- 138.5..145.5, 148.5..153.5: 0.4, 2385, 961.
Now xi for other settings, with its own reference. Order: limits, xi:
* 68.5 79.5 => 1.85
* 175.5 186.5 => 1.98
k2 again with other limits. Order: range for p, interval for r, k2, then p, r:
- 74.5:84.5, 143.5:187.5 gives 621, 497.2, 373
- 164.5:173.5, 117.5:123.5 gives 536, 420.9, 306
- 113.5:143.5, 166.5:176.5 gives 173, 291.7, 410.7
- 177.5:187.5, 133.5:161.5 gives 374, 373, 372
